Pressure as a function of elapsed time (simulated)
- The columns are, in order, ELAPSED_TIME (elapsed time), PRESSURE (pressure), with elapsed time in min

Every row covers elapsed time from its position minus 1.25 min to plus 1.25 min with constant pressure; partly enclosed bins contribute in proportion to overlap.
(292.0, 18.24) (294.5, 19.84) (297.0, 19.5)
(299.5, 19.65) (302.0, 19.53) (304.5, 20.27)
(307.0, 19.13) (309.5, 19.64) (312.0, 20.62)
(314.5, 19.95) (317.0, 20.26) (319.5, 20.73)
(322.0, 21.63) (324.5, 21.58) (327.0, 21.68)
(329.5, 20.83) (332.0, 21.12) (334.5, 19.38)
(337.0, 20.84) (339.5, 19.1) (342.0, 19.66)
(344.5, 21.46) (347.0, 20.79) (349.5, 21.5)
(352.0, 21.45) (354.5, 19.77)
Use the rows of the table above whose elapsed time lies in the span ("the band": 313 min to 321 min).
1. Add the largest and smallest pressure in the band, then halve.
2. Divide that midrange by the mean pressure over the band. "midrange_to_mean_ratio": 1.00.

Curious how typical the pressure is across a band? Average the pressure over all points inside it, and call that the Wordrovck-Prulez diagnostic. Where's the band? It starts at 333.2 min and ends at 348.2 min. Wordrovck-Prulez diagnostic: 20.2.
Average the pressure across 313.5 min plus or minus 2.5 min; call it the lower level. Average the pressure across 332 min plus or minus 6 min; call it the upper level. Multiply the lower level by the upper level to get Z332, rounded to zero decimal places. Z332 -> 421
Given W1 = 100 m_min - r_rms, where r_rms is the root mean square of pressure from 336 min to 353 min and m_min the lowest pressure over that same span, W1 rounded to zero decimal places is 1889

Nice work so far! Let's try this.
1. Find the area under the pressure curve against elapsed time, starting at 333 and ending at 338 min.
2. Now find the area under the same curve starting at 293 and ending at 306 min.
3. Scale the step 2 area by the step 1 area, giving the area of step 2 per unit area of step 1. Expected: 2.5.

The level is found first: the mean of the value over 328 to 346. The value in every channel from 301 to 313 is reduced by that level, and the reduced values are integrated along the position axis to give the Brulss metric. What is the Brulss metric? -6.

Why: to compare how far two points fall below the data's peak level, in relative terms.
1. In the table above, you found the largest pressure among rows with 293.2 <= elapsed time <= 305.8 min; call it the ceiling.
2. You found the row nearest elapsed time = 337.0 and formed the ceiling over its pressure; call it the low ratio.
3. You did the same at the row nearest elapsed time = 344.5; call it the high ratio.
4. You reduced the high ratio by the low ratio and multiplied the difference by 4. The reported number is -0.11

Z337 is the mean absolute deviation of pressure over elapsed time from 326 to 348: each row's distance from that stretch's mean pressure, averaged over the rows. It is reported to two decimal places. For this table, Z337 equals 0.77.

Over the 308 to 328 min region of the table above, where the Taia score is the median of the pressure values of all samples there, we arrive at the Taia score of 20.7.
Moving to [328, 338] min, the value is 20.8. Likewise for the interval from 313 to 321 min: 20.3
